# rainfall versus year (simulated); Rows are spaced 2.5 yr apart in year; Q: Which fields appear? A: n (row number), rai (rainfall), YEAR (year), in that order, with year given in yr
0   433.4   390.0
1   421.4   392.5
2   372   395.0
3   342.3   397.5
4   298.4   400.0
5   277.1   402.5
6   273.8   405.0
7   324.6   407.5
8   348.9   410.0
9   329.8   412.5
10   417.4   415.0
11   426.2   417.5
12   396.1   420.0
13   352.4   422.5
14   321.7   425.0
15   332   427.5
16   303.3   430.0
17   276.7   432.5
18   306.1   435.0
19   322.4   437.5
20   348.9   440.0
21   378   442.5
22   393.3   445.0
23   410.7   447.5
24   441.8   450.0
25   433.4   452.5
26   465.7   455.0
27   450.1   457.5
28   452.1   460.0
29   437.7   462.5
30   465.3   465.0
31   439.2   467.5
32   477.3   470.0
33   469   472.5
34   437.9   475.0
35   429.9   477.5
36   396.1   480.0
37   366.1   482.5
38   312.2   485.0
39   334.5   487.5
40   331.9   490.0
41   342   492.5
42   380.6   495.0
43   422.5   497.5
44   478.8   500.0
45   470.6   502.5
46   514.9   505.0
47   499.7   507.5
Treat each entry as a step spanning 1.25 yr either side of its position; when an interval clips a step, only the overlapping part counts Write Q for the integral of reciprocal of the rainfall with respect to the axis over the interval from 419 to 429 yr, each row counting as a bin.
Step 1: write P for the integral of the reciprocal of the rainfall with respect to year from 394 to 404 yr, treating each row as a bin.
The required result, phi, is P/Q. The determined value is 1.10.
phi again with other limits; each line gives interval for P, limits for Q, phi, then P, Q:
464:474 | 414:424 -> 0.85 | 0.0217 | 0.025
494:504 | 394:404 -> 0.72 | 0.0228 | 0.032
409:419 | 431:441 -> 0.82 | 0.0265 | 0.032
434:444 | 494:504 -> 1.29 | 0.0295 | 0.023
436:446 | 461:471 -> 1.27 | 0.0281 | 0.022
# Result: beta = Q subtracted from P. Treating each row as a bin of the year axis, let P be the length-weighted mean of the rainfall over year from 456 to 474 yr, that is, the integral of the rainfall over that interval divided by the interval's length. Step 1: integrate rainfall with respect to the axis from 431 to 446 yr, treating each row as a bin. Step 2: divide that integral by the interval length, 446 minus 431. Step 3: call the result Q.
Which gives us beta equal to 120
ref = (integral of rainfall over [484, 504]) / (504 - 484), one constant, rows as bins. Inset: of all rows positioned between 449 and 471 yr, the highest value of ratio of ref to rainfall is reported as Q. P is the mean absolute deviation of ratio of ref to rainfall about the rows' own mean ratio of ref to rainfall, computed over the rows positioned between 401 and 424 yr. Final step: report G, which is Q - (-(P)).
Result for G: 1.0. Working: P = 0.143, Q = 0.89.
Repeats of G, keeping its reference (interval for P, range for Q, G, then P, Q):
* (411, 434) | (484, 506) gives 1.4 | 0.131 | 1.24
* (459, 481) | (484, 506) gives 1.3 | 0.037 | 1.24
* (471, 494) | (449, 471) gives 1.0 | 0.125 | 0.89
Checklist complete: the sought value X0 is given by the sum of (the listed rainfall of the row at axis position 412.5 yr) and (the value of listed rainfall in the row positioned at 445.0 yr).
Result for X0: 723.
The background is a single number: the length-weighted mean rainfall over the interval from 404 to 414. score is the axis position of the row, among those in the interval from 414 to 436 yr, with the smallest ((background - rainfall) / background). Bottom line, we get 417.5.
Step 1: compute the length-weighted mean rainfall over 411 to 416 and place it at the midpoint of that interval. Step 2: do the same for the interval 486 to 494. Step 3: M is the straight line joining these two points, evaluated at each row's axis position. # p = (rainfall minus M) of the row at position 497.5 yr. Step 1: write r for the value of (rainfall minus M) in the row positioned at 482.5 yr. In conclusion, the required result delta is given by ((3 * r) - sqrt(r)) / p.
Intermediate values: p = 89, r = 26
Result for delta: 0.8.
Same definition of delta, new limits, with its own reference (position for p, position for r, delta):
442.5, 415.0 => 6.7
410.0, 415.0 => -6.0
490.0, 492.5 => -3.4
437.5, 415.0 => -3.7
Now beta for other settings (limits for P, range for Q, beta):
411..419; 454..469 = -62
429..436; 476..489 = -74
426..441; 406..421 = -57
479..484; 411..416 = 7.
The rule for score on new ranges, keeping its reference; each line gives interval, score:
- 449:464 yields 455.0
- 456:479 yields 470.0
